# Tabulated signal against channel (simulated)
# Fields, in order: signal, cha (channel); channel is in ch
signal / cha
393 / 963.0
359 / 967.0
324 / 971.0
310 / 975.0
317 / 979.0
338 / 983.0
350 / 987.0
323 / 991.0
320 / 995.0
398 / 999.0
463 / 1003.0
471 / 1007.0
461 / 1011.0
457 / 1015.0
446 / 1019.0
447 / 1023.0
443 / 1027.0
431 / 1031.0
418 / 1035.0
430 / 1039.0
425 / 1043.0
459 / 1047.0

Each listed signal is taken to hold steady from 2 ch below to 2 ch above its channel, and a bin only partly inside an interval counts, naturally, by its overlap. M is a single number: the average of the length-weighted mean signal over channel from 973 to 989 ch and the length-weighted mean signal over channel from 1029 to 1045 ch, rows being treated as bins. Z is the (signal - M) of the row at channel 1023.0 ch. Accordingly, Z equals 70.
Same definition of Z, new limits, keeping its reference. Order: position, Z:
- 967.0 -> -18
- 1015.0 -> 80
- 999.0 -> 21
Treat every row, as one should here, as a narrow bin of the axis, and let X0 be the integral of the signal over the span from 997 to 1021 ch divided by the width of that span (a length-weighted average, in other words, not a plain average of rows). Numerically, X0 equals 449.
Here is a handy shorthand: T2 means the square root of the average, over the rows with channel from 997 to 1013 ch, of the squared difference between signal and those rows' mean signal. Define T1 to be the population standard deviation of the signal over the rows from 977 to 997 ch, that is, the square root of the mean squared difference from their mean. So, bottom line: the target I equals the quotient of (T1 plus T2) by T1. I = 3.3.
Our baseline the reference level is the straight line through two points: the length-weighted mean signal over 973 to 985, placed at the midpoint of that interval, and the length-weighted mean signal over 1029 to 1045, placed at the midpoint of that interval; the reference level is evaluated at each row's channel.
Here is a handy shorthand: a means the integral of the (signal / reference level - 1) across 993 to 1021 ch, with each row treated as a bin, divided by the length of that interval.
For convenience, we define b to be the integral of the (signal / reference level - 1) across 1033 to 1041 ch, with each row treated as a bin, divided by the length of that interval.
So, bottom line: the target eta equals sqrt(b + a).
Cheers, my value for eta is 0.39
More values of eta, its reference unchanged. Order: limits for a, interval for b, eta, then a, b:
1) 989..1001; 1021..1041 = 0.19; -0.011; 0.05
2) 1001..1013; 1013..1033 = 0.60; 0.250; 0.11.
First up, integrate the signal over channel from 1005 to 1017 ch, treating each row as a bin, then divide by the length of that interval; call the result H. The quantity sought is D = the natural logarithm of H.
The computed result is 6.14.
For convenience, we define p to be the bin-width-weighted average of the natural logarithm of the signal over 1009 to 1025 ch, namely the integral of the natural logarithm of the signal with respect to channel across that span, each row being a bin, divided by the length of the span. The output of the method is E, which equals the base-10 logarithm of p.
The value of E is 0.786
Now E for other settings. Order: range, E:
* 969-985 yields 0.762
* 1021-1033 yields 0.784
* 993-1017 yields 0.782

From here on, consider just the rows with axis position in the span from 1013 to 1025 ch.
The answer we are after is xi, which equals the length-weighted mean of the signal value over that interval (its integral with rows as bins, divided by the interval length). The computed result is 450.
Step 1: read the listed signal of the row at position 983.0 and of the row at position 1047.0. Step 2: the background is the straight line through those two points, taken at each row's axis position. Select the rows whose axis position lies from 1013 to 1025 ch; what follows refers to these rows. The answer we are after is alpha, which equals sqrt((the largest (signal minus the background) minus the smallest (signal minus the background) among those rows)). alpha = 5.0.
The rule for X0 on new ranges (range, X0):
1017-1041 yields 436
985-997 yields 331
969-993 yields 327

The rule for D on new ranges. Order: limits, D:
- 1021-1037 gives 6.07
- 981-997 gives 5.81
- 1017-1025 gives 6.10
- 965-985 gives 5.80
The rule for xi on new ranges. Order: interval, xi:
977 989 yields 335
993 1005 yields 394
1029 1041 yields 426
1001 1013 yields 465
